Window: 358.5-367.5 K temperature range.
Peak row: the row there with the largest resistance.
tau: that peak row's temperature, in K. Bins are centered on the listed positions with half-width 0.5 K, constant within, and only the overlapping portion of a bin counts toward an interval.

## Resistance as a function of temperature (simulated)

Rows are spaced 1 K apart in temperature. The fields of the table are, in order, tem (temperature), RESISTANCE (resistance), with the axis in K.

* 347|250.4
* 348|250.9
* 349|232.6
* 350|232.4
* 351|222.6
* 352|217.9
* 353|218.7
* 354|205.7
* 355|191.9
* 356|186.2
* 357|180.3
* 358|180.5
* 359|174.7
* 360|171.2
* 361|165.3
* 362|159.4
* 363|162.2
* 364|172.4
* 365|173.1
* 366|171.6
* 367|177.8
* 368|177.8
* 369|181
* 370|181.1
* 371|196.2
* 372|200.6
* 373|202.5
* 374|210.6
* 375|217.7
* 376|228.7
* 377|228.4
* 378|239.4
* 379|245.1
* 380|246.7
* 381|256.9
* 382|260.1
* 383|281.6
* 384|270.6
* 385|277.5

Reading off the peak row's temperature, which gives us 367 K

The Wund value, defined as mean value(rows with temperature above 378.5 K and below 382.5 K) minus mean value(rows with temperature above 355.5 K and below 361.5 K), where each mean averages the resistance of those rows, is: 76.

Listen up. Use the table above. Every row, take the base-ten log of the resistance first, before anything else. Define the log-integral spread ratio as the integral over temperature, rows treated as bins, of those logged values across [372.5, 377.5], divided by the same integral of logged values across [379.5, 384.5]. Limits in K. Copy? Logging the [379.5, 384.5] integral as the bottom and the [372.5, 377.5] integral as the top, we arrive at 0.97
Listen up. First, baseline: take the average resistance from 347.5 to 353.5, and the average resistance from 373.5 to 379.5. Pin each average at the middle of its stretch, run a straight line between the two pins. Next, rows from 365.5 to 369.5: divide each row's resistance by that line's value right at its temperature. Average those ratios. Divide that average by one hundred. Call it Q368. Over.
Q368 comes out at 0.0077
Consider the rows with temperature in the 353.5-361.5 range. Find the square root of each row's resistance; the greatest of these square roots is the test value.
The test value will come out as 14.3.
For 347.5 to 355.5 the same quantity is 15.8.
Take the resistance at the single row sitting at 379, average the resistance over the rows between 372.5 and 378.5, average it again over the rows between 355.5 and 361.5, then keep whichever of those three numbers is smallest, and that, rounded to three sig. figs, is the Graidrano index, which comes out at 176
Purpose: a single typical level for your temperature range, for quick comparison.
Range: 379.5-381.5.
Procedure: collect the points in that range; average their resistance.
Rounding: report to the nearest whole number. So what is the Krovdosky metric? 252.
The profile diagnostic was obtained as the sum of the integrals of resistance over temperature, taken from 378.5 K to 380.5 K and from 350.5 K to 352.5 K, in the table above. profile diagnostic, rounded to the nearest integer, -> 932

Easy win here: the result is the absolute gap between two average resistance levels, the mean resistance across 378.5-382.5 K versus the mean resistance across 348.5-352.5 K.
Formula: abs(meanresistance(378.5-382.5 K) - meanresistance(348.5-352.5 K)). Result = 26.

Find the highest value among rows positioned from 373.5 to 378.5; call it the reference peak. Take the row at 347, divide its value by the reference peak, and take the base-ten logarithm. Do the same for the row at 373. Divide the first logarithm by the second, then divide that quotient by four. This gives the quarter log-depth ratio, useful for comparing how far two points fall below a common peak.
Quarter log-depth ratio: -0.07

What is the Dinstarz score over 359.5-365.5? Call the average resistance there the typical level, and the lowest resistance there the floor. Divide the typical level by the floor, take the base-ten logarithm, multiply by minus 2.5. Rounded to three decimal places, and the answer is -0.052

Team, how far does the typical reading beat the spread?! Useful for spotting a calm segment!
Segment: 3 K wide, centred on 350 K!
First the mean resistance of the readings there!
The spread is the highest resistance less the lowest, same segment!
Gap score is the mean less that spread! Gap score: 219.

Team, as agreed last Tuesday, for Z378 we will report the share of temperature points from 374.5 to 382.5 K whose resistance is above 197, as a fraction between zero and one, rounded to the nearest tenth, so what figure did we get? 1.0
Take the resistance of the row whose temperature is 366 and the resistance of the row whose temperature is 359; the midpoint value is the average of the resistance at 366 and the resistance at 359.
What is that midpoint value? 173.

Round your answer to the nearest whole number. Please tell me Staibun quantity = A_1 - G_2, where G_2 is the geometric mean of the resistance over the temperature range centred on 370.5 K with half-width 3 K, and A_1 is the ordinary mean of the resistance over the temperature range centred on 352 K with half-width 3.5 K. 28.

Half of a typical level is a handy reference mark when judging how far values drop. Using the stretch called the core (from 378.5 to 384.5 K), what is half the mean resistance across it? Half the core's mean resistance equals 130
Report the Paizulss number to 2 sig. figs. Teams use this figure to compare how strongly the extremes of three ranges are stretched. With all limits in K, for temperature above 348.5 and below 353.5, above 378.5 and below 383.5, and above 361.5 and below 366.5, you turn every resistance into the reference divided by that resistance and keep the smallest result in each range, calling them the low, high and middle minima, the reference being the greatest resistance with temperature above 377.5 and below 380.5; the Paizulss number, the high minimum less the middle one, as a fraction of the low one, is -0.52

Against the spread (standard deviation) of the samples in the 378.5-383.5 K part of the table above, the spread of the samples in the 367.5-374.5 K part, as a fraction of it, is 0.9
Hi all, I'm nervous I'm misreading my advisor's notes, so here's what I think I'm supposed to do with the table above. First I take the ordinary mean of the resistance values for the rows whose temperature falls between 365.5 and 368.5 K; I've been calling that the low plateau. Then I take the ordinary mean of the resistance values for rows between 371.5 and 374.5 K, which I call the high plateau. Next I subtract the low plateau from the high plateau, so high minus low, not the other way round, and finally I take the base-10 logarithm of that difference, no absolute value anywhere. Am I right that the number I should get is 1.5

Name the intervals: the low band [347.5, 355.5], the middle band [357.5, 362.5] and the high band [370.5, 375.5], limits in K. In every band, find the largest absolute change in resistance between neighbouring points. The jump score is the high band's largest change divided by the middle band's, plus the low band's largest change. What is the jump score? 19.7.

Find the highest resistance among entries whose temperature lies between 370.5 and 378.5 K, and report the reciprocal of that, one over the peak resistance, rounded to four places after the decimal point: 0.0042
